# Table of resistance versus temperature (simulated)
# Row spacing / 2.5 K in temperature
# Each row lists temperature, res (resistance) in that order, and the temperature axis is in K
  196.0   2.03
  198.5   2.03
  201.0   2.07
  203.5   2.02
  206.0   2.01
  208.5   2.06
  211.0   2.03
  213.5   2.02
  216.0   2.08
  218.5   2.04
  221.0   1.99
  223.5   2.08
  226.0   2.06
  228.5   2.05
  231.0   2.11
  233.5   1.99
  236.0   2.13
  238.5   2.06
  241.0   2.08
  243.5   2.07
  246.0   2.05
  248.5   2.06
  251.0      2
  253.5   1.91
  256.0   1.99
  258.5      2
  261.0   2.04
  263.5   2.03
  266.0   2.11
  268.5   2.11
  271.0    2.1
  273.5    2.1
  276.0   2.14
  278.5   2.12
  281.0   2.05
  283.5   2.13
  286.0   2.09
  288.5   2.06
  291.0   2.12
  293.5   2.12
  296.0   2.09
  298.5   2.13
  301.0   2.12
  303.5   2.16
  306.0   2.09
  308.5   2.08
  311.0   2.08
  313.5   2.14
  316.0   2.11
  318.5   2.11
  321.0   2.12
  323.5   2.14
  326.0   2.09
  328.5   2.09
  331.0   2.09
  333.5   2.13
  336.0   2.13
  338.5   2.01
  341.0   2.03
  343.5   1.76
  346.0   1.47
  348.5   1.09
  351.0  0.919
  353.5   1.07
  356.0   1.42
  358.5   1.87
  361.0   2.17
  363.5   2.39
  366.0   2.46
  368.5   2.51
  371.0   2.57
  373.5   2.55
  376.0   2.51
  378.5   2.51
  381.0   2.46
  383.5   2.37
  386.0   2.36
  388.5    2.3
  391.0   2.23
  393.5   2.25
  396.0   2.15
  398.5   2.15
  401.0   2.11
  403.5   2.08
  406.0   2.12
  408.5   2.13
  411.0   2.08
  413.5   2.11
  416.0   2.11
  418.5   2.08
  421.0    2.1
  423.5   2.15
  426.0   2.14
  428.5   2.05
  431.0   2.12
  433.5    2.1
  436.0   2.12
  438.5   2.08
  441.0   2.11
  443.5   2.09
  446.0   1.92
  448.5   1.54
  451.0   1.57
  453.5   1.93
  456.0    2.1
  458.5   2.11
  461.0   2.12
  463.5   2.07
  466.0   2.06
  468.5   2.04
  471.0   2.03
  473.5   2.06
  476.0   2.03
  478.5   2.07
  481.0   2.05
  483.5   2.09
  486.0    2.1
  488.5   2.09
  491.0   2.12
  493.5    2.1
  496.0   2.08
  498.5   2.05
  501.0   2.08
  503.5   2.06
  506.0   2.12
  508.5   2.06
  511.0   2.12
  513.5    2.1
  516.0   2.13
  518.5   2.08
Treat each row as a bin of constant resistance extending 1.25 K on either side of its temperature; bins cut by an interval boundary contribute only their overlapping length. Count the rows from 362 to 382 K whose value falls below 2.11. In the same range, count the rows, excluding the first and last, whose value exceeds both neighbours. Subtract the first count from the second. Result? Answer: 1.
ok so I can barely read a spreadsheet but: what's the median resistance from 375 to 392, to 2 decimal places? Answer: 2.37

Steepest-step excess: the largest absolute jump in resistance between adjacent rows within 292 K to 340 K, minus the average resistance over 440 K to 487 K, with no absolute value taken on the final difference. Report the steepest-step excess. -1.88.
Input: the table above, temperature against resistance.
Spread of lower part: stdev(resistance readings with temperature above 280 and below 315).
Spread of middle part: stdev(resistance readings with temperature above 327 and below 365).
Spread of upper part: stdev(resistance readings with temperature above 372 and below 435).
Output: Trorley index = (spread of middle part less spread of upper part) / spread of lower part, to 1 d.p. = 9.7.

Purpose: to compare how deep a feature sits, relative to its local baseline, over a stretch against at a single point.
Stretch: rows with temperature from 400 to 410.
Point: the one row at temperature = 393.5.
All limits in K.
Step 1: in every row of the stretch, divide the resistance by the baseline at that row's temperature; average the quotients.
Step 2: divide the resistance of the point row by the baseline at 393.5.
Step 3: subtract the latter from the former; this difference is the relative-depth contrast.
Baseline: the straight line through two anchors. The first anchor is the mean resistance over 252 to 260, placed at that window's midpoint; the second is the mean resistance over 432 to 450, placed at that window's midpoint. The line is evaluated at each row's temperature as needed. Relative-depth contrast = -0.1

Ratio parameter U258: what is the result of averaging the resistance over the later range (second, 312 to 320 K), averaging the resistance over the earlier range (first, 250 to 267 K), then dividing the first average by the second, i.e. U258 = 0.95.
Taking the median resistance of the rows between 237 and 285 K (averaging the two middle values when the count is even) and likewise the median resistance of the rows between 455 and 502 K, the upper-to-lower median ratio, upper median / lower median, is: 1.01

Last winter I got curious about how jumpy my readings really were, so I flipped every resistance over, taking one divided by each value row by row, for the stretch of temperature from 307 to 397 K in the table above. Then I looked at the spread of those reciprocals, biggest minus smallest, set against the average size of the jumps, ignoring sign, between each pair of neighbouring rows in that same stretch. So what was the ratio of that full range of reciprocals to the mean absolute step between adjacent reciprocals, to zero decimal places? 17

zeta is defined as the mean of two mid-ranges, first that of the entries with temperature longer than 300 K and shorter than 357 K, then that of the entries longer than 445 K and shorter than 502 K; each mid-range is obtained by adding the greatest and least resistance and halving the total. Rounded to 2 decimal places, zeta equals 1.68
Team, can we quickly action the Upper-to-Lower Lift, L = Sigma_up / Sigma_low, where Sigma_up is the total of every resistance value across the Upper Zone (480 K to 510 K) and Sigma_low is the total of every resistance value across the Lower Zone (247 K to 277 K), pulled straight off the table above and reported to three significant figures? 1.02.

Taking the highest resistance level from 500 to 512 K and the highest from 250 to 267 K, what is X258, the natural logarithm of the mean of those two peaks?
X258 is 0.749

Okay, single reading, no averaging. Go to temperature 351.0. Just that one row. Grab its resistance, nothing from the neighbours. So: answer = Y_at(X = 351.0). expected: 0.919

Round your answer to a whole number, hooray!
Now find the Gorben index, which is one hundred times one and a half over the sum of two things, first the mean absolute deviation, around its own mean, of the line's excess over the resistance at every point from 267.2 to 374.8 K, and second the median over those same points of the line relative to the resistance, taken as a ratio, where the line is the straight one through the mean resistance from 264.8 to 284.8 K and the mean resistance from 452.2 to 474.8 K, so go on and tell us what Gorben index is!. 124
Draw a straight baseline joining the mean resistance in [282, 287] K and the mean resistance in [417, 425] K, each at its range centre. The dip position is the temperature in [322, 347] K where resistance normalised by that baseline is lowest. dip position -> 346.0 K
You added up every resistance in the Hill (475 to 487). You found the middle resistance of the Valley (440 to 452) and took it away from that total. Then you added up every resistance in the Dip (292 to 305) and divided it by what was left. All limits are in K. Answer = 1.26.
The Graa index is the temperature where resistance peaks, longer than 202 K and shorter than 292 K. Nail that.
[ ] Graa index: 276.0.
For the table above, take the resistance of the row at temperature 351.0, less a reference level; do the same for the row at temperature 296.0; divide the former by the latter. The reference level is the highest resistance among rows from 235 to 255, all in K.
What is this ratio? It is 30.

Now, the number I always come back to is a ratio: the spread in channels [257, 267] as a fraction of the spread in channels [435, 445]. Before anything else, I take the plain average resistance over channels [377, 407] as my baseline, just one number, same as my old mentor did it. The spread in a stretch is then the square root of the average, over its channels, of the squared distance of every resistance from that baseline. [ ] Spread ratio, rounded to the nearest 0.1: 1.4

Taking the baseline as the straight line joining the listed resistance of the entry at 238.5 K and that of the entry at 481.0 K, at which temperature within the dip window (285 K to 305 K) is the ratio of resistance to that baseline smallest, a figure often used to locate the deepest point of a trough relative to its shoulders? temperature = 288.5 K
